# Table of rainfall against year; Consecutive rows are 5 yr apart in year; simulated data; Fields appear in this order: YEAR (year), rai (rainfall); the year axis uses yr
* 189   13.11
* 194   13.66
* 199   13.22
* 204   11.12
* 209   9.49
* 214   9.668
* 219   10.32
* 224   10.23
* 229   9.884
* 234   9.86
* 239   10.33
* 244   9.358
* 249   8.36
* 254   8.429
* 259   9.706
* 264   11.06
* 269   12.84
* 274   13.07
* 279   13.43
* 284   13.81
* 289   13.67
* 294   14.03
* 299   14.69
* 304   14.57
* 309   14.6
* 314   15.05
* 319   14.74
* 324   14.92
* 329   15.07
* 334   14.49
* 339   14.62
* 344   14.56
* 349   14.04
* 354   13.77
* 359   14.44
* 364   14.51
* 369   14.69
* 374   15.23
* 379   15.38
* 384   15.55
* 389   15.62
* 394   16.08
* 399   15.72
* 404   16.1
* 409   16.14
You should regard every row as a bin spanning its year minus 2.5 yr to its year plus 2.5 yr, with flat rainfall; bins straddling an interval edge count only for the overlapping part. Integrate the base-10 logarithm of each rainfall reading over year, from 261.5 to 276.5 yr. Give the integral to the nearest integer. 16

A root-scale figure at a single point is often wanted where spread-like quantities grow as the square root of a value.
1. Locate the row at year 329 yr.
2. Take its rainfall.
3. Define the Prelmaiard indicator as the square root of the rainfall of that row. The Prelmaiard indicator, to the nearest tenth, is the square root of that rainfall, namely 3.9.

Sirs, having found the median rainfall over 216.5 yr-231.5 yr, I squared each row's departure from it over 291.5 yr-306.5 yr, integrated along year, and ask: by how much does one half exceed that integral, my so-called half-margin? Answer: -265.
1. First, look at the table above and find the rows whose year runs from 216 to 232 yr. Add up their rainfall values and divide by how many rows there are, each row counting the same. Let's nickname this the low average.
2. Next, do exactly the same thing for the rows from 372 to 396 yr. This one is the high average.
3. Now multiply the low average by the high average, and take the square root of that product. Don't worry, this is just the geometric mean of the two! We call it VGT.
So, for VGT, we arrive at 12.6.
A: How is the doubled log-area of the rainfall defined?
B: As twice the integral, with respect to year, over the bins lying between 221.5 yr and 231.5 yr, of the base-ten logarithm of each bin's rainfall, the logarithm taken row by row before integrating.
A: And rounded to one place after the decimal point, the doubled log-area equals 20.0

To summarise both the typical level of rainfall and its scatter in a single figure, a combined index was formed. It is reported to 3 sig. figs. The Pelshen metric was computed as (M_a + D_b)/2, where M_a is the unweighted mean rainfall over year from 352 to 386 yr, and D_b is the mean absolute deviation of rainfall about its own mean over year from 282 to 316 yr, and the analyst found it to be 7.62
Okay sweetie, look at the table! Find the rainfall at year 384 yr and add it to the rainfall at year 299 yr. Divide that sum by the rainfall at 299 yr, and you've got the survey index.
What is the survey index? 2.06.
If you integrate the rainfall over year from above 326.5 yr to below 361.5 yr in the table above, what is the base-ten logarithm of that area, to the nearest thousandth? 2.703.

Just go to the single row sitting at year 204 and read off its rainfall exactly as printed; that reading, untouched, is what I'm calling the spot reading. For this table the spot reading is 11.12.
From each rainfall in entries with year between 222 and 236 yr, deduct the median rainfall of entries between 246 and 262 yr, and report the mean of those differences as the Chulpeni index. 1.6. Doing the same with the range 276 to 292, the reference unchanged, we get 5.2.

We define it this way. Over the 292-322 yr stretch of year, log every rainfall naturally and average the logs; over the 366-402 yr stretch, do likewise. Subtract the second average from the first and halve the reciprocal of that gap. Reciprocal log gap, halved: -9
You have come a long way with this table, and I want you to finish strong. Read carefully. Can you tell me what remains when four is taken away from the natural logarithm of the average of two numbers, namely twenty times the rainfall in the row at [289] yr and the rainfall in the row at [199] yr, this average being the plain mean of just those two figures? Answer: 0.97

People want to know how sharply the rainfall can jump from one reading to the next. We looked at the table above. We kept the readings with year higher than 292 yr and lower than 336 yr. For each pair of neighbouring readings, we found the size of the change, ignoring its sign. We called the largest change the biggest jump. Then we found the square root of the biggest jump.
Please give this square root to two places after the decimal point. 0.81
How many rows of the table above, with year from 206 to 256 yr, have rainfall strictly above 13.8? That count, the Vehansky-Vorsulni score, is 0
